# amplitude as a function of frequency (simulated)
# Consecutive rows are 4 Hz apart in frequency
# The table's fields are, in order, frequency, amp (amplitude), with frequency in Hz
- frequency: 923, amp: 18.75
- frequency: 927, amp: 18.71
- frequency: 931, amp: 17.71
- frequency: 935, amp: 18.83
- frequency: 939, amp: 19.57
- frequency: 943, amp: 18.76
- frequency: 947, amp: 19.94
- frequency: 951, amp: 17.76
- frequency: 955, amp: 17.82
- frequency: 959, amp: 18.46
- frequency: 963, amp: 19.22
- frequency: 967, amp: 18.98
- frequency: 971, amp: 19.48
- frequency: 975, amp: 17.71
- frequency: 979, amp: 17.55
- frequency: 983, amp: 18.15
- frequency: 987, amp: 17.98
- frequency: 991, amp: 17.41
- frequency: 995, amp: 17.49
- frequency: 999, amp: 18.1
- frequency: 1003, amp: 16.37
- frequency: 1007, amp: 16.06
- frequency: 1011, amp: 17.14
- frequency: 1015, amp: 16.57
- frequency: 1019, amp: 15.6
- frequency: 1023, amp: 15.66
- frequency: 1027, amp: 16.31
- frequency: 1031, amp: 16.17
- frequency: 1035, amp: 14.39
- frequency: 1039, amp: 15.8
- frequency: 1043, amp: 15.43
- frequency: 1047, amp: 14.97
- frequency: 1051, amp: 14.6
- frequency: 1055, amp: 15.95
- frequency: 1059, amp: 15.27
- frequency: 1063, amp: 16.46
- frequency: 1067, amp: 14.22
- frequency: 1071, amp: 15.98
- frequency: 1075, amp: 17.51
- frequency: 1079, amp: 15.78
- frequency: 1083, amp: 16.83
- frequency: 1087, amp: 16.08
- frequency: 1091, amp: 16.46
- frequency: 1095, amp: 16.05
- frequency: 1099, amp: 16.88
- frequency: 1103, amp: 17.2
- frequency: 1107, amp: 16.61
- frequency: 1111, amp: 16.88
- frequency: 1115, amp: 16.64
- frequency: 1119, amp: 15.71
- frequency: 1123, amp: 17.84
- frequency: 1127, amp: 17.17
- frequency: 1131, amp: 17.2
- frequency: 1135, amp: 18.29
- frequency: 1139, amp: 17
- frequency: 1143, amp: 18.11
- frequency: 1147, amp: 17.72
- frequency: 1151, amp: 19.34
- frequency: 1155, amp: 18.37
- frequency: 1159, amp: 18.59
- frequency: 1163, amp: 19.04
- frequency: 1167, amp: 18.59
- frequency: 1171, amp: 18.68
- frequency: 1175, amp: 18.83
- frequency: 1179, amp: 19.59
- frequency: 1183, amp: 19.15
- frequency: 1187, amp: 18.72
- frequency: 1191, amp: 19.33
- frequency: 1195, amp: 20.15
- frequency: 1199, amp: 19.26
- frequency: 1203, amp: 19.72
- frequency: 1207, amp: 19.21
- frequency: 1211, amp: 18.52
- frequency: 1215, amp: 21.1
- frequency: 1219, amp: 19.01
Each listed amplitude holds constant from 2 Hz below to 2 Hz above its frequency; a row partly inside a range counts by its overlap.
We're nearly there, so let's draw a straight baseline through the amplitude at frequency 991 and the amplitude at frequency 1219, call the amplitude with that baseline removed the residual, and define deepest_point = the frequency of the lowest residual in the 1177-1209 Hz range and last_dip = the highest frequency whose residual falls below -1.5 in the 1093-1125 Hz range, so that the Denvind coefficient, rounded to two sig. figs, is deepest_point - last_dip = 68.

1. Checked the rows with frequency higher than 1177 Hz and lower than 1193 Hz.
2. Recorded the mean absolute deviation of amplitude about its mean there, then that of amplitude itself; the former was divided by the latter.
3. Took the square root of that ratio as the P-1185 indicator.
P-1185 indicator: 0.117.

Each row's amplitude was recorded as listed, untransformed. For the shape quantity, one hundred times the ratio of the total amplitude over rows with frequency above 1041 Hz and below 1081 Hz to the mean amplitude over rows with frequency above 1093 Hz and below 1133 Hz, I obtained 929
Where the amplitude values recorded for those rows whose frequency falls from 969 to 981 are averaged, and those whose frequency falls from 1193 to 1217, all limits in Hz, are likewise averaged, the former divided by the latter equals 0.93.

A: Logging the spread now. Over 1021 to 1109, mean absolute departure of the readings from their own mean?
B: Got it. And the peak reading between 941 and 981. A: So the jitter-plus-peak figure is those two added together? 20.6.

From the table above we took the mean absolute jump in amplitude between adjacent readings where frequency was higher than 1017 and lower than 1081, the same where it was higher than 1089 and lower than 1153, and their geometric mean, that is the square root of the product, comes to 0.91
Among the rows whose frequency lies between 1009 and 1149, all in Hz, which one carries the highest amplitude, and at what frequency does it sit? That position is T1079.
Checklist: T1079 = 1135 Hz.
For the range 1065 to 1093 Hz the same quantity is 1075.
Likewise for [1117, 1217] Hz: 1215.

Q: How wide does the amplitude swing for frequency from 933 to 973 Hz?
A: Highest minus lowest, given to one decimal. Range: 2.2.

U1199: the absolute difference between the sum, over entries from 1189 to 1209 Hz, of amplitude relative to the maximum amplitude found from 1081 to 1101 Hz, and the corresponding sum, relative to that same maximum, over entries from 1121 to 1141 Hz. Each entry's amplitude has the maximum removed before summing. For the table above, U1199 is 10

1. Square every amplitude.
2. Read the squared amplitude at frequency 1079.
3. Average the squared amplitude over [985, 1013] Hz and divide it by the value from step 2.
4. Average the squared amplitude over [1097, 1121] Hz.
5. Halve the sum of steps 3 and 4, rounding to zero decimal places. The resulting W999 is 139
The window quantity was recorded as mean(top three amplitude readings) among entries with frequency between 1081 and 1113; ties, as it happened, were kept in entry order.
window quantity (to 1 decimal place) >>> 17.0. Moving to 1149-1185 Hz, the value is 19.4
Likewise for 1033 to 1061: 15.7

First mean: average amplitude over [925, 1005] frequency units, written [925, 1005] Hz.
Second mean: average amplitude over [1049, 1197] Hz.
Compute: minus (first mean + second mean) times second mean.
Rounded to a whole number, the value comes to -620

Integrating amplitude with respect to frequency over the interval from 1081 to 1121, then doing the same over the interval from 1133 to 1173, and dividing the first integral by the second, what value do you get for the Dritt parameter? 0.90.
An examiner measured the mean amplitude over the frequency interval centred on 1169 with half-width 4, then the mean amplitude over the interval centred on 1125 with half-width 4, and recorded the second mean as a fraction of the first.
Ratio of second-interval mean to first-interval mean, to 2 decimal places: 0.94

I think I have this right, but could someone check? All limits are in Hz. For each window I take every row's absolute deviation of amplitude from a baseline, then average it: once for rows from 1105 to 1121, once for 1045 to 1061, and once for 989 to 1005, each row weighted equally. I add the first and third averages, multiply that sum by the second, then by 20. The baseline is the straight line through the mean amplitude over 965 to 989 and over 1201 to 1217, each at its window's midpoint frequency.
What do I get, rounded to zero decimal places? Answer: 263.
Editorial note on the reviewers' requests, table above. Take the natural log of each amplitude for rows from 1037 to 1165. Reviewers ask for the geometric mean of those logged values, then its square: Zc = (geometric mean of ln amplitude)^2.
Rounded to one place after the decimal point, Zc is 7.9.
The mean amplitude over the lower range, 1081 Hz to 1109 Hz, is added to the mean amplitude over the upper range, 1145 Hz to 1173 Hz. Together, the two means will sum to 35.21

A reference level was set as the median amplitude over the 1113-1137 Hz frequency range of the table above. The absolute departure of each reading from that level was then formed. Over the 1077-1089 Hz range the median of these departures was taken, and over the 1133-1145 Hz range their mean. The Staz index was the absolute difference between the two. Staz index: 0.4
